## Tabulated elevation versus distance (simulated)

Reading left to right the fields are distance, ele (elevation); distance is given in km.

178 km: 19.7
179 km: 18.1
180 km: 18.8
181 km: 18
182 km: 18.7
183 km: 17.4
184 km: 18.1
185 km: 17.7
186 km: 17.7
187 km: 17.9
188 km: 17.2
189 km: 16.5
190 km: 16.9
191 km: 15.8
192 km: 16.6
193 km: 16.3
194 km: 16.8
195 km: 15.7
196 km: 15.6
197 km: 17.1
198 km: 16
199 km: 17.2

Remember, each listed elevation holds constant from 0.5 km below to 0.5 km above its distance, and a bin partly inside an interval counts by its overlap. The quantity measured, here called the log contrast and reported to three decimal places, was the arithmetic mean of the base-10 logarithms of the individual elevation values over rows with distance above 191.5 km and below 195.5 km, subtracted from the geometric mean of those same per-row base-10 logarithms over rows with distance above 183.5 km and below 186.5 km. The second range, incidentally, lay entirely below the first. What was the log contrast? 0.038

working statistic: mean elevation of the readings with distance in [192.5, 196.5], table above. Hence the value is 16.1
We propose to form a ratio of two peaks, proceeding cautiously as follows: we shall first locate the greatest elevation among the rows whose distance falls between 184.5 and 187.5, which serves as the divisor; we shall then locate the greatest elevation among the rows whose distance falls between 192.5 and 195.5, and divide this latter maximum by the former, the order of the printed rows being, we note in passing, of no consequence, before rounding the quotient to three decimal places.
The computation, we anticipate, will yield 0.939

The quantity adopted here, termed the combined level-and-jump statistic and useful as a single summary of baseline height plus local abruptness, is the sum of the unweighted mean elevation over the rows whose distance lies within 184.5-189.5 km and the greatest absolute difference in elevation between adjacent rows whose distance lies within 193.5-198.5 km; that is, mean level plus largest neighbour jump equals 18.9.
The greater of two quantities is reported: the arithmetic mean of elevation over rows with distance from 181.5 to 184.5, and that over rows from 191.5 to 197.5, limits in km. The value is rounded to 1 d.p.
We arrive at 18.1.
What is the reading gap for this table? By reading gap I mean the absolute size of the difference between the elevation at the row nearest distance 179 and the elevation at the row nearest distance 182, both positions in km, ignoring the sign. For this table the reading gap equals 0.6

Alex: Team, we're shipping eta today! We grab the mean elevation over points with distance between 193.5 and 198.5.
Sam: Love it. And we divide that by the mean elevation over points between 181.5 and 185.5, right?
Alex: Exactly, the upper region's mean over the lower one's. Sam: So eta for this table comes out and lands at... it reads 0.90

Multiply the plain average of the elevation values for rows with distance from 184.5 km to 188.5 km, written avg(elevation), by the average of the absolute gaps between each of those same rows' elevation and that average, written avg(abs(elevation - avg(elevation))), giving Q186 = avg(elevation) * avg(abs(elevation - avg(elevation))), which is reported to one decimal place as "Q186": 3.7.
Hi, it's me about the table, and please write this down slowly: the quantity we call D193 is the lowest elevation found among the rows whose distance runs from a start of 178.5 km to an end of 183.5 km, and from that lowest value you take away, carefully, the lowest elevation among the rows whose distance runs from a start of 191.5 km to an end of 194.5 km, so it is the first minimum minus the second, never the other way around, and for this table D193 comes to 1.1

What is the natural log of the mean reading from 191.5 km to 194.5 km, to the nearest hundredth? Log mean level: 2.81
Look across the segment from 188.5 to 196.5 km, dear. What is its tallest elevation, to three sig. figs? 16.9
